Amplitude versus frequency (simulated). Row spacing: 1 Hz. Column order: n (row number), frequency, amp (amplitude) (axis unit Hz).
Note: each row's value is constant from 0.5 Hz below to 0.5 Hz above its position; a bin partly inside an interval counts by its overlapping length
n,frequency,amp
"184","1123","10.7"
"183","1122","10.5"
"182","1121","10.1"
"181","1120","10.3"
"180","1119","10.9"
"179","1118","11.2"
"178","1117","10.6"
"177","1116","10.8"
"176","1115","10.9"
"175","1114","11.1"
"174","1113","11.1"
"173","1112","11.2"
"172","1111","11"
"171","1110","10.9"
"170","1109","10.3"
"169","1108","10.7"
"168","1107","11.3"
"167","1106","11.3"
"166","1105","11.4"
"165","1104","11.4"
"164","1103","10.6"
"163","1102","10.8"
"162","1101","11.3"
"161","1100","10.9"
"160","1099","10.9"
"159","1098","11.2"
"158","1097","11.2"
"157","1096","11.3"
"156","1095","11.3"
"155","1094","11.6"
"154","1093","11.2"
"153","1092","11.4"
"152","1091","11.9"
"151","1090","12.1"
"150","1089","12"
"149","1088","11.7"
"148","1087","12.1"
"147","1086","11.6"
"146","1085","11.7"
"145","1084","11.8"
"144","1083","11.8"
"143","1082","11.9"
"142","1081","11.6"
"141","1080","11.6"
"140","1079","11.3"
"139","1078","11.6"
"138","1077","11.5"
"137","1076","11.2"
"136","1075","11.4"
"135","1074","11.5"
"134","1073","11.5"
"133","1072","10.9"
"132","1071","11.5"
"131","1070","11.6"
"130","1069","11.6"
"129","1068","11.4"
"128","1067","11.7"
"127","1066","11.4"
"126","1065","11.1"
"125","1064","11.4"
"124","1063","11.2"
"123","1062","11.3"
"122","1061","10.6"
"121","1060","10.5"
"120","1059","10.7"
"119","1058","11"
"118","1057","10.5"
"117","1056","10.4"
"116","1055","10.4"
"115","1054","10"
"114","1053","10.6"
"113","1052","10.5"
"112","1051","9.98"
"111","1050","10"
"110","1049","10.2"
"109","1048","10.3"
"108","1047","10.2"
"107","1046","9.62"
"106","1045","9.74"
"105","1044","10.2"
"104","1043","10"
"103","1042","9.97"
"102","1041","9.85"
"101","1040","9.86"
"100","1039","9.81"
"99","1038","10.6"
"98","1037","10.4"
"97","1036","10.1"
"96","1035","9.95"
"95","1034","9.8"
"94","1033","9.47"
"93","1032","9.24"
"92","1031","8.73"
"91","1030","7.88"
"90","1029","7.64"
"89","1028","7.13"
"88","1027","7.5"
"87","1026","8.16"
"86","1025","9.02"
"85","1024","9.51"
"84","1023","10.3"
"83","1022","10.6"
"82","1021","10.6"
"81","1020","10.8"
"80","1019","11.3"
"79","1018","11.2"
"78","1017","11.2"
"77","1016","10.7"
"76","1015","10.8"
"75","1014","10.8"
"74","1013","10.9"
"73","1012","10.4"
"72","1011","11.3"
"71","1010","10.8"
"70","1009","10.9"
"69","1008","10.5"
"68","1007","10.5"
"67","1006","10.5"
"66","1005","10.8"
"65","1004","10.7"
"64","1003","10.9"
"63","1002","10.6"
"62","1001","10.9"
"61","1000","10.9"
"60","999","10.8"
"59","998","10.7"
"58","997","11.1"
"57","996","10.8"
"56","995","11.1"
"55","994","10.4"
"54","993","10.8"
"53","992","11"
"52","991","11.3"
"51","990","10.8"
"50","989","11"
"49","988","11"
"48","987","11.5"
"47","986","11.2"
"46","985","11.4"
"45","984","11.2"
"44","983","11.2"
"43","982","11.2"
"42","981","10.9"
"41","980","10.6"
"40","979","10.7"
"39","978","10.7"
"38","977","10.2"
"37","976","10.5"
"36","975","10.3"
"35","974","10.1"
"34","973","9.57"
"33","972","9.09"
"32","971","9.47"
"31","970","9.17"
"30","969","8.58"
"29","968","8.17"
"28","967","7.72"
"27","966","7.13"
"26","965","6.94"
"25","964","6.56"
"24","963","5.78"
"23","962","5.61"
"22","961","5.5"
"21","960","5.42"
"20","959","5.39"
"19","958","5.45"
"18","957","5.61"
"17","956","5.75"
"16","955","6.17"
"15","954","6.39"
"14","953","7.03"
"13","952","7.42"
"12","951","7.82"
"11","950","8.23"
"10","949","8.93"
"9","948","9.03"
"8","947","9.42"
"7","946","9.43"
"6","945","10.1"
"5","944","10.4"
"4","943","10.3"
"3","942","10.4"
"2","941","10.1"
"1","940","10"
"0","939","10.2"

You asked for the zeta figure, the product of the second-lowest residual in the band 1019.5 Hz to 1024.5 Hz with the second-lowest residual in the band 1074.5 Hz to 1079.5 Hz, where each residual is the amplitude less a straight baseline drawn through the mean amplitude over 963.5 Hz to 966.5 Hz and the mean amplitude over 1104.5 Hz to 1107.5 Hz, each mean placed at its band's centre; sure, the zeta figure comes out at 1.3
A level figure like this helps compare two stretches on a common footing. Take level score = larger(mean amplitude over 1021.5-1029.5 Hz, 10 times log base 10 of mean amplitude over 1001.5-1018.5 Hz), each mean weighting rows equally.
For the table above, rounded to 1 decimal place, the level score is 10.3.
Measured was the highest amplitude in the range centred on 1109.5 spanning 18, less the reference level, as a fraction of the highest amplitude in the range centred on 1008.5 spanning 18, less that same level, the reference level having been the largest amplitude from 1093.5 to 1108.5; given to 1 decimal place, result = 0.7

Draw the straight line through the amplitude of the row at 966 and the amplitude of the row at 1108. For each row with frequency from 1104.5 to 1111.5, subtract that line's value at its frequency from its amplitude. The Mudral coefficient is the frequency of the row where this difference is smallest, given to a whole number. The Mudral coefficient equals 1109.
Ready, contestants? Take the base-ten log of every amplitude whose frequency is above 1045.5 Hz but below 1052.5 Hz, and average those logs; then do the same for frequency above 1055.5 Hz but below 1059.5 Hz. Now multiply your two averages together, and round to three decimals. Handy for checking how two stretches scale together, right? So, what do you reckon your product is 1.032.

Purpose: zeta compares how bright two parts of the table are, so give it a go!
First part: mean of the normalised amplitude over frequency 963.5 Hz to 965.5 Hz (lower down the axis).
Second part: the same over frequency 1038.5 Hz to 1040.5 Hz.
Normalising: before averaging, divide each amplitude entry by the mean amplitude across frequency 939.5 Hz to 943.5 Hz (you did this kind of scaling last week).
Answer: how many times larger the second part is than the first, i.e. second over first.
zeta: 1.5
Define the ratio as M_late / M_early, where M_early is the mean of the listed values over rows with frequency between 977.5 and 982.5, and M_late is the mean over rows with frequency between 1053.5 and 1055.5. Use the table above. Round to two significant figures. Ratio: 0.94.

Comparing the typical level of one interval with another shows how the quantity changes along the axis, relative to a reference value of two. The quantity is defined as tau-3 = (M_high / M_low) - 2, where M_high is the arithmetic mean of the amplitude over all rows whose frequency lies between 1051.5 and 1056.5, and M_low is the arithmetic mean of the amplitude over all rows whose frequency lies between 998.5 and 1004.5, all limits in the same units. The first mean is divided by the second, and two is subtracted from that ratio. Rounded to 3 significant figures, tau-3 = -1.04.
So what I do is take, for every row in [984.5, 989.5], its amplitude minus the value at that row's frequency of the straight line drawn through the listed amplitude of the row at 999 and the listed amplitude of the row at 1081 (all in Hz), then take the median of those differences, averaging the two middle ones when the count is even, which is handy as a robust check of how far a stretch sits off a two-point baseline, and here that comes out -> 0.53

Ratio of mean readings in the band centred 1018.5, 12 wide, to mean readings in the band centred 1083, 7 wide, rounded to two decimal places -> 0.92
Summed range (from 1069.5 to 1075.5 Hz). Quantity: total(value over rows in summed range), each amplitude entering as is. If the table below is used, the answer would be 68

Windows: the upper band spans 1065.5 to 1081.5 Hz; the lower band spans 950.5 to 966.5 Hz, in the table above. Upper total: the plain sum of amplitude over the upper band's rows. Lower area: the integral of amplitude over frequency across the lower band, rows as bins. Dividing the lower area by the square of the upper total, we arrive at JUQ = 0.0030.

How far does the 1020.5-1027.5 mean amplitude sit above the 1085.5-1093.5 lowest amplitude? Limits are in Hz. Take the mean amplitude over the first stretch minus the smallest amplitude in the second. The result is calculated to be -1.8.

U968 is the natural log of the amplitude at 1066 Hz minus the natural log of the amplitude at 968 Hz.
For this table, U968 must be 0.33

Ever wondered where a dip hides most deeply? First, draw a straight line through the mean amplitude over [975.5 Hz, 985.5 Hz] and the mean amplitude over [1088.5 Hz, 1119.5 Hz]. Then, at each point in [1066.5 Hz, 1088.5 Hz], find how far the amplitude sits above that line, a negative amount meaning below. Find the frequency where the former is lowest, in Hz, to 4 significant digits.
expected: 1072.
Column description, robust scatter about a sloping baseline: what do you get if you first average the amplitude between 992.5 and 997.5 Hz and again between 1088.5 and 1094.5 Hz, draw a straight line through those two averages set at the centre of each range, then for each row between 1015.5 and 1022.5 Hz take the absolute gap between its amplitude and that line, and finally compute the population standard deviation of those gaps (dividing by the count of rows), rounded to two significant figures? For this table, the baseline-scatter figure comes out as 0.12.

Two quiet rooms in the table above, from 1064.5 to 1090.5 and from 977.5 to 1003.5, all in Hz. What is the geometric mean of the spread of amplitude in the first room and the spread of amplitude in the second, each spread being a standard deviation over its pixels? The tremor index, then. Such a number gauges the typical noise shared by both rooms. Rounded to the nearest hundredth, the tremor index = 0.27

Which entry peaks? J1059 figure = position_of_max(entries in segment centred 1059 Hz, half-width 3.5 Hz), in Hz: 1062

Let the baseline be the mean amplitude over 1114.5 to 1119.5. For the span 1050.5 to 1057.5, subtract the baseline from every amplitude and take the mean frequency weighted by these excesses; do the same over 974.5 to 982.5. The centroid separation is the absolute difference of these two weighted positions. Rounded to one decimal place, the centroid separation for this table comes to 77.6 Hz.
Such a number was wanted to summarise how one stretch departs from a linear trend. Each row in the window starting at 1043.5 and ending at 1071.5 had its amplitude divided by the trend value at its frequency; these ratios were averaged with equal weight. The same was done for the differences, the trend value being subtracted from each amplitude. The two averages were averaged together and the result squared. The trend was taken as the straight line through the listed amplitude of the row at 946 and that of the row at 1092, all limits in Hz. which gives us 0.1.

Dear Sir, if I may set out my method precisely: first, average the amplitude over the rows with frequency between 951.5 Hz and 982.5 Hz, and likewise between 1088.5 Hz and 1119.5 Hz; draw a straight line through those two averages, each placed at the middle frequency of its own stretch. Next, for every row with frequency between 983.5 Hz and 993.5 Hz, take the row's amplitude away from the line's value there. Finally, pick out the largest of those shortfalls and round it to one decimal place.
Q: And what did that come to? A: -2.2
